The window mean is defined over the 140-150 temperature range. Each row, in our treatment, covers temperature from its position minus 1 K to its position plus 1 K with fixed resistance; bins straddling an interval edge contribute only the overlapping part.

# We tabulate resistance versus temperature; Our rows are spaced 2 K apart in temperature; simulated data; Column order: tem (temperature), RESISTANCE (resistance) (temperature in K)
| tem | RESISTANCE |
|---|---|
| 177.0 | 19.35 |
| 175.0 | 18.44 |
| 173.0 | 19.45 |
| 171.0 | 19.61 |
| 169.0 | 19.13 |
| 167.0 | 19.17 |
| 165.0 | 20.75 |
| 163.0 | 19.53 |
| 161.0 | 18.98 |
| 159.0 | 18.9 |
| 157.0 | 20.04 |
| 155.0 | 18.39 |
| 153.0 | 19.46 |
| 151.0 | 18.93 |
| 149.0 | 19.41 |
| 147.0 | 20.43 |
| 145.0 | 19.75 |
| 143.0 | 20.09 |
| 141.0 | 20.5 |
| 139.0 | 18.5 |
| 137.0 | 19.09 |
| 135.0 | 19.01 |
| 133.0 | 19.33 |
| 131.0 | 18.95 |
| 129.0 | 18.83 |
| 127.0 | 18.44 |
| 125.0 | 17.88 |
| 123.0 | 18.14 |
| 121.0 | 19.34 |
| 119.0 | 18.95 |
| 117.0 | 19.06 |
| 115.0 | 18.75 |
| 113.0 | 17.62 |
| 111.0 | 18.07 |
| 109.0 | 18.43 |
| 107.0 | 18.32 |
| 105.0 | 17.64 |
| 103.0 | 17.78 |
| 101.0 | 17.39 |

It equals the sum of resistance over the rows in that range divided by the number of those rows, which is 20.0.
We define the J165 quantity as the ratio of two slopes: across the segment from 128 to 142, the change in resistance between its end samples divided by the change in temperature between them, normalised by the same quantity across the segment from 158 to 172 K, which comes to 2.4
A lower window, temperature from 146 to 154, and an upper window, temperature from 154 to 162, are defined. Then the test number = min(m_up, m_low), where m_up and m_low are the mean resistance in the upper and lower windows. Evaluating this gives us 19.1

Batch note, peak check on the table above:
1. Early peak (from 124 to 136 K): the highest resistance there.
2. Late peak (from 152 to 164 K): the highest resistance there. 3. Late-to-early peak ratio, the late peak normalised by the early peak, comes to 1.037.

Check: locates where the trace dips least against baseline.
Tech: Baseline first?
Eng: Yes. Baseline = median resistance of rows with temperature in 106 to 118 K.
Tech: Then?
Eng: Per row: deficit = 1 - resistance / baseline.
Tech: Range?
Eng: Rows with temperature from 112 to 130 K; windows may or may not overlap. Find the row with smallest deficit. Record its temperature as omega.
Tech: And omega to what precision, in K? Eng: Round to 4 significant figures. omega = 121.0 K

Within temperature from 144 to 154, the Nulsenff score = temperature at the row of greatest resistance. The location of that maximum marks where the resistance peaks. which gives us 147.0 K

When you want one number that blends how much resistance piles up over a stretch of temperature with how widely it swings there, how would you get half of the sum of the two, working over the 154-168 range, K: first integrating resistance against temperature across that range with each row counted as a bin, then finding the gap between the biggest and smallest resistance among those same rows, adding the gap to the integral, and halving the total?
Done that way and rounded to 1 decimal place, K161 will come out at 136.9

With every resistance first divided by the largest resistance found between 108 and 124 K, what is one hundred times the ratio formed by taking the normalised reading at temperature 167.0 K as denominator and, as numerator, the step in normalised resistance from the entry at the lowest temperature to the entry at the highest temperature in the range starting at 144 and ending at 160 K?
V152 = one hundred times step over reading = -4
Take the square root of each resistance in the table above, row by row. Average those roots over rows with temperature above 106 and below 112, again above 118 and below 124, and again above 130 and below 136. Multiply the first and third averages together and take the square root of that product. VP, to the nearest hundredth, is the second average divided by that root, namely 1.00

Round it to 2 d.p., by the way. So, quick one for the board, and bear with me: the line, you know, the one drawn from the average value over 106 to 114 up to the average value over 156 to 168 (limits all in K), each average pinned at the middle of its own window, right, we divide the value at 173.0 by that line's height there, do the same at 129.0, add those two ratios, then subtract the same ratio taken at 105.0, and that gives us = 1.01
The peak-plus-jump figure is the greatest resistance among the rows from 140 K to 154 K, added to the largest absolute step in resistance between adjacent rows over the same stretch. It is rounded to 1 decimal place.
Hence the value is 21.5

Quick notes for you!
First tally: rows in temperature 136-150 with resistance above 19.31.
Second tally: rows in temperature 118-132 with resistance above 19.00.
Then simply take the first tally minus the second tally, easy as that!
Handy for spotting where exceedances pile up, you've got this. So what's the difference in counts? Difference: 4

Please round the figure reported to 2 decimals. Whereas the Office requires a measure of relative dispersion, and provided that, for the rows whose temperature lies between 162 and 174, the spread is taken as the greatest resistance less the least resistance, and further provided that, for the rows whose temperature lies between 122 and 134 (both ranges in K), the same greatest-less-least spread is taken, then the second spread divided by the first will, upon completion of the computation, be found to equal 0.90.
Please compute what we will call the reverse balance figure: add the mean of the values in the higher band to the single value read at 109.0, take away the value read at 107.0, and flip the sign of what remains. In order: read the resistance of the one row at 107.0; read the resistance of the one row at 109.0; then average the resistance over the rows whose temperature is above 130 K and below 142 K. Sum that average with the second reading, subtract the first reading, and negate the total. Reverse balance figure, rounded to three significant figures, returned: -19.3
